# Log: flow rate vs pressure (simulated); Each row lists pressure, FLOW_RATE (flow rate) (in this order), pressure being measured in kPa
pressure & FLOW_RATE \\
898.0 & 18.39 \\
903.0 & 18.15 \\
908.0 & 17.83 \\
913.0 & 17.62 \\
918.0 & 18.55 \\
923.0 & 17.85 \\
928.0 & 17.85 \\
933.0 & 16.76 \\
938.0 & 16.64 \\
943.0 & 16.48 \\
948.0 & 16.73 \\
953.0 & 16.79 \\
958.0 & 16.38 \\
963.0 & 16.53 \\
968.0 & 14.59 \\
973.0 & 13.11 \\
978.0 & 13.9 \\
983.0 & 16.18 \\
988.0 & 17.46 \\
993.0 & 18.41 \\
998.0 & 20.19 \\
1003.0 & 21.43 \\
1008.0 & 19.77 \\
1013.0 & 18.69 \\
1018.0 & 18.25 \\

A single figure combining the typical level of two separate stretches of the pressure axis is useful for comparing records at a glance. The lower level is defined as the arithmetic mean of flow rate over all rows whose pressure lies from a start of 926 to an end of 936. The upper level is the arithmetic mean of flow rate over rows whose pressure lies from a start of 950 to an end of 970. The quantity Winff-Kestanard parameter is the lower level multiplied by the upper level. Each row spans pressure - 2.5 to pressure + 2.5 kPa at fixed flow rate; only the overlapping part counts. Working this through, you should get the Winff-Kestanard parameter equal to 278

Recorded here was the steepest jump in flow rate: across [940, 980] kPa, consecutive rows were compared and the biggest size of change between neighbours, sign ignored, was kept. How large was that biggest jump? 1.9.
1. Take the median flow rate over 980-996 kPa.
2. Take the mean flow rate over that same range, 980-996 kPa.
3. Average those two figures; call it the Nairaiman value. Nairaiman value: 17.4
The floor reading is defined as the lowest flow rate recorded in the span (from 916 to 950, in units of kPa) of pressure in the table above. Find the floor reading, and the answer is 16.48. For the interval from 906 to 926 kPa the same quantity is 17.62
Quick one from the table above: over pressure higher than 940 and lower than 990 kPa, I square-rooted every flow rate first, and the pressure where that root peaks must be 988.0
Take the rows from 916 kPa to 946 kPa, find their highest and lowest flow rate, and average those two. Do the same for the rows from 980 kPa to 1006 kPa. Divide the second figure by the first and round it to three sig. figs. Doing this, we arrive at 1.07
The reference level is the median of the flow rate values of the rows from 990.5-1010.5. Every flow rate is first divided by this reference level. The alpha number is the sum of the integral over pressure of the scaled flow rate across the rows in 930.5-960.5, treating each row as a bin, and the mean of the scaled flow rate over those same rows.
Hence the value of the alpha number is 26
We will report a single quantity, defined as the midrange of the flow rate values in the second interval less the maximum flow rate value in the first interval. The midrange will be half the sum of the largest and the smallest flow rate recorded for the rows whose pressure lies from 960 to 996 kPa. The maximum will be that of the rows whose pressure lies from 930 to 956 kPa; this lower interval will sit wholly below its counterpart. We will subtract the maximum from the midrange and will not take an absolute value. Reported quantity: -1.0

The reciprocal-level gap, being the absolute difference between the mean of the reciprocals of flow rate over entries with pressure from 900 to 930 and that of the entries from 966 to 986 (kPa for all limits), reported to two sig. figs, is 0.014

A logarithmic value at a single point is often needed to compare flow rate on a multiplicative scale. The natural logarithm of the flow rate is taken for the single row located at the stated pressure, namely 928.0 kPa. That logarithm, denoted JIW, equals 2.882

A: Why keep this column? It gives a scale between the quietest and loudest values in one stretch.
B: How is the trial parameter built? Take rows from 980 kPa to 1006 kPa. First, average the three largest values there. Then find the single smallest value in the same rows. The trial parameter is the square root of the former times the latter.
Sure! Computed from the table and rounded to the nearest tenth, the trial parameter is 18.0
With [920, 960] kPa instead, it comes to 16.9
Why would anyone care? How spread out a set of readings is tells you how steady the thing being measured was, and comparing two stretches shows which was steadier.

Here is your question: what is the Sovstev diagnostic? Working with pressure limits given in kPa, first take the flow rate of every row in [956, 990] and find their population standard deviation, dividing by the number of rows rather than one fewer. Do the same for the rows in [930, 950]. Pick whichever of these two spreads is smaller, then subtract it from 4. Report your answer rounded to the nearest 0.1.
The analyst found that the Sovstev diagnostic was 3.9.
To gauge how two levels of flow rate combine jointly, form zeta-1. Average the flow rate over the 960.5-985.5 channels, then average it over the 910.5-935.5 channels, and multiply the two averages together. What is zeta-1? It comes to 263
